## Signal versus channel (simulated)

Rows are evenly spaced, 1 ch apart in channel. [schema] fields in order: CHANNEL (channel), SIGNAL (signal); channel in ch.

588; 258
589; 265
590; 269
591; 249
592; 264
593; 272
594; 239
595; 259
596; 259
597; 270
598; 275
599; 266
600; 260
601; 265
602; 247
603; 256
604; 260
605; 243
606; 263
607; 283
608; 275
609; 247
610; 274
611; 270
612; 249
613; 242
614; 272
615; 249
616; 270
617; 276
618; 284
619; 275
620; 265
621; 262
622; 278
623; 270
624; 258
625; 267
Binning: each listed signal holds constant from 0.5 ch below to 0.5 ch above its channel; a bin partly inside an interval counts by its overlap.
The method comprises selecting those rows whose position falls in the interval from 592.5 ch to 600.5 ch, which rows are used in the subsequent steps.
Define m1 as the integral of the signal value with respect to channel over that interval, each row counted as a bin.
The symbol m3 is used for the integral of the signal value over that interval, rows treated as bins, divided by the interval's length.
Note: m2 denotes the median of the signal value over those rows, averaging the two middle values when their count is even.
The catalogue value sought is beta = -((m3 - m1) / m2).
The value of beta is 6.99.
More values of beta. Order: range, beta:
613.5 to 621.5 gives 6.95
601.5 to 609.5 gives 7.03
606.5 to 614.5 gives 6.82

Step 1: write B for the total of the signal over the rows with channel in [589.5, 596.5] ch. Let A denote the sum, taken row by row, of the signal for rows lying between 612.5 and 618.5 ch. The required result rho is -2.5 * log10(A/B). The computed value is 0.1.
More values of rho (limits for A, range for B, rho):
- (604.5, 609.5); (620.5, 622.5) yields -1.0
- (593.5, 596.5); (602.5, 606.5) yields 0.3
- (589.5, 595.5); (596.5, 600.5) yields -0.4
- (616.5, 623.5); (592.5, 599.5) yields 0.0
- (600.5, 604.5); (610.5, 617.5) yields 0.6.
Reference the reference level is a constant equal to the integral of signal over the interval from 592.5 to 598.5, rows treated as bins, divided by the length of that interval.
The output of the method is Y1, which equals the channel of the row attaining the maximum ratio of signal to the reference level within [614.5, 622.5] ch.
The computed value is 618 ch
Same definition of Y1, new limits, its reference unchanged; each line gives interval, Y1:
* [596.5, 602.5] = 598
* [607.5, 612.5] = 608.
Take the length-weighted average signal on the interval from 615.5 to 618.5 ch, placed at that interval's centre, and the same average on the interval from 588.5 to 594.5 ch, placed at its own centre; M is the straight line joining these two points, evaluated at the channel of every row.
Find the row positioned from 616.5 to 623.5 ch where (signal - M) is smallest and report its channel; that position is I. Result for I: 621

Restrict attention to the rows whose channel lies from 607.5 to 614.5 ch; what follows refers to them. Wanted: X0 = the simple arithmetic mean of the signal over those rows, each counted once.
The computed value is 261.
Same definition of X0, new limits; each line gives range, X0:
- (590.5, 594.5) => 256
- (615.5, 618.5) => 277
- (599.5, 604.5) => 258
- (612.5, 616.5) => 258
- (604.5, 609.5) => 262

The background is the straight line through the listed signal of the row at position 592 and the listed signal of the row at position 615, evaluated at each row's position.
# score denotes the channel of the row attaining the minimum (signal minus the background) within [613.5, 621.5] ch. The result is 615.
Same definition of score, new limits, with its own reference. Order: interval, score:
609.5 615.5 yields 613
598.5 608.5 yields 605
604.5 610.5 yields 605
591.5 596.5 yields 594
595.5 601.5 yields 596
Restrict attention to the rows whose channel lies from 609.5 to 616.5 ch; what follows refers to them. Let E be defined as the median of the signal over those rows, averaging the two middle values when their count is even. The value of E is 270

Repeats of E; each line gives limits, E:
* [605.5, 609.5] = 269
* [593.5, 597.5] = 259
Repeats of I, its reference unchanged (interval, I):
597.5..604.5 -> 602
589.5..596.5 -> 594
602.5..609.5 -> 605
